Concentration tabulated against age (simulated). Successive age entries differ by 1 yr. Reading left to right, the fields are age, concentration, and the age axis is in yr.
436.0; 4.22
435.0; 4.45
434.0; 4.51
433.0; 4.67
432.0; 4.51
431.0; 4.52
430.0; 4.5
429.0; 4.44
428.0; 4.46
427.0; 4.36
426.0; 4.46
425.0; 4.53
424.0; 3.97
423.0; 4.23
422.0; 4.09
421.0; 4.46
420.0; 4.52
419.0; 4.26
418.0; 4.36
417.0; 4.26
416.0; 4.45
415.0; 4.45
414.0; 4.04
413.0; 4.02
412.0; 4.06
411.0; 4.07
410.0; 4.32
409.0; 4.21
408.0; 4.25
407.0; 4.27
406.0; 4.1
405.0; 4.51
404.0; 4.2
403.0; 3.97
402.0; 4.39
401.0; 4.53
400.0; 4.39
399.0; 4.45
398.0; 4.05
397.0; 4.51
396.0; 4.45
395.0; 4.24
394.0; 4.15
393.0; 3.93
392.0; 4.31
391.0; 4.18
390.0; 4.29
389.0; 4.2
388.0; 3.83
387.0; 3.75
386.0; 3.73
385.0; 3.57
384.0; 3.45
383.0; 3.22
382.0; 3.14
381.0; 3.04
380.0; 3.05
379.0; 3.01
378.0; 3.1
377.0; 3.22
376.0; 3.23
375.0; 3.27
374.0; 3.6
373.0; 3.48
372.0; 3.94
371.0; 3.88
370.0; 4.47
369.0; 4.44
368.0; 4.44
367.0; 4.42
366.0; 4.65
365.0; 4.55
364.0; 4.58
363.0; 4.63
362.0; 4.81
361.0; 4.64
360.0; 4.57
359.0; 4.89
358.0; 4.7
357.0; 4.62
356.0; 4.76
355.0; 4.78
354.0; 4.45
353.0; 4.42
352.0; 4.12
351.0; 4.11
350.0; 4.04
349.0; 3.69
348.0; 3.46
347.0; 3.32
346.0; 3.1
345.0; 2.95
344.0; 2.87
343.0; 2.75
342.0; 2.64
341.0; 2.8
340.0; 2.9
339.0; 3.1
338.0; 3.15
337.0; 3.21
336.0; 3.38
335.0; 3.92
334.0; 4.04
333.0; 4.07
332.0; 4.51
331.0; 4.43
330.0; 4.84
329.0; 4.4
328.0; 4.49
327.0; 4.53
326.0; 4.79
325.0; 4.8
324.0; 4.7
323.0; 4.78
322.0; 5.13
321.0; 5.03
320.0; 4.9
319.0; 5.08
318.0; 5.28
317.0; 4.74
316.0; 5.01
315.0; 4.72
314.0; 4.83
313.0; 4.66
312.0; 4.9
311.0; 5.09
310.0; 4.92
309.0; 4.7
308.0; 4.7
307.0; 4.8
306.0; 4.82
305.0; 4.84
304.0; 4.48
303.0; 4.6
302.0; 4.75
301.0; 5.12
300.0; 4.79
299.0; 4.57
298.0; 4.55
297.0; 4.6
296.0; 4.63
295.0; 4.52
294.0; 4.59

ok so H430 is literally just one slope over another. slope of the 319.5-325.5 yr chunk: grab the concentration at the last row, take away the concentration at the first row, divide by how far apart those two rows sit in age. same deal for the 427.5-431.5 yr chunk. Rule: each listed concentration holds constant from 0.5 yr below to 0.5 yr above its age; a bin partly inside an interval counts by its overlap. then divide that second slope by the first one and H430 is -1.0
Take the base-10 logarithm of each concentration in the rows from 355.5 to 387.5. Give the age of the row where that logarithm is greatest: 359.0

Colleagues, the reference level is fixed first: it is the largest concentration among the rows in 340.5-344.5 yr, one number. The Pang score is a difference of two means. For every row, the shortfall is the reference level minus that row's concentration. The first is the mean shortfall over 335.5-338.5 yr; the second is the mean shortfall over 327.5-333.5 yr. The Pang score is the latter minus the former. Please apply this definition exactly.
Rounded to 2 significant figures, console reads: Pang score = -1.2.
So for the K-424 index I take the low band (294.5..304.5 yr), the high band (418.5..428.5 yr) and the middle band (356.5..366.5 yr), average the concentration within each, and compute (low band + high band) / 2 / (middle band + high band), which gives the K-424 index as 0.50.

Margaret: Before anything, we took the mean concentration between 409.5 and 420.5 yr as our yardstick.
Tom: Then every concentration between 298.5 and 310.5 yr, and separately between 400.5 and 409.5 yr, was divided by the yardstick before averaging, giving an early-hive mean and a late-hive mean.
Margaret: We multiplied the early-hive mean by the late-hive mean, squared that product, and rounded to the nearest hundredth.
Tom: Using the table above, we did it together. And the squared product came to 1.26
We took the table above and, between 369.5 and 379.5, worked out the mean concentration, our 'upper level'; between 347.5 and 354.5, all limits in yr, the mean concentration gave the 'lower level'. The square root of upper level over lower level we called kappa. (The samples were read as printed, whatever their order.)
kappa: 0.93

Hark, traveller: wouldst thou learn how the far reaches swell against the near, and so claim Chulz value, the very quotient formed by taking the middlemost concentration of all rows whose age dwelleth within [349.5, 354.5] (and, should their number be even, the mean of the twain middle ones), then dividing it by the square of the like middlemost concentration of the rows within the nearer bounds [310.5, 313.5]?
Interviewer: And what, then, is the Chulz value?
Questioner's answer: 0.17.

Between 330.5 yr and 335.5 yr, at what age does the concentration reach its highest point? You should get 332.0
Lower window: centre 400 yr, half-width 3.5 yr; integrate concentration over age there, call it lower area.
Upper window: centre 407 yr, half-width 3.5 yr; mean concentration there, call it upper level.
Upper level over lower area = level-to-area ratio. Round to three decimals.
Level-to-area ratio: 0.141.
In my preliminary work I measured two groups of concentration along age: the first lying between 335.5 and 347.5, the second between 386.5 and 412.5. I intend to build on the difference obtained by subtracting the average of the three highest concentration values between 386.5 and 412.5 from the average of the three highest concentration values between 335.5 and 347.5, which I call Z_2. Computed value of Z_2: -1.2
